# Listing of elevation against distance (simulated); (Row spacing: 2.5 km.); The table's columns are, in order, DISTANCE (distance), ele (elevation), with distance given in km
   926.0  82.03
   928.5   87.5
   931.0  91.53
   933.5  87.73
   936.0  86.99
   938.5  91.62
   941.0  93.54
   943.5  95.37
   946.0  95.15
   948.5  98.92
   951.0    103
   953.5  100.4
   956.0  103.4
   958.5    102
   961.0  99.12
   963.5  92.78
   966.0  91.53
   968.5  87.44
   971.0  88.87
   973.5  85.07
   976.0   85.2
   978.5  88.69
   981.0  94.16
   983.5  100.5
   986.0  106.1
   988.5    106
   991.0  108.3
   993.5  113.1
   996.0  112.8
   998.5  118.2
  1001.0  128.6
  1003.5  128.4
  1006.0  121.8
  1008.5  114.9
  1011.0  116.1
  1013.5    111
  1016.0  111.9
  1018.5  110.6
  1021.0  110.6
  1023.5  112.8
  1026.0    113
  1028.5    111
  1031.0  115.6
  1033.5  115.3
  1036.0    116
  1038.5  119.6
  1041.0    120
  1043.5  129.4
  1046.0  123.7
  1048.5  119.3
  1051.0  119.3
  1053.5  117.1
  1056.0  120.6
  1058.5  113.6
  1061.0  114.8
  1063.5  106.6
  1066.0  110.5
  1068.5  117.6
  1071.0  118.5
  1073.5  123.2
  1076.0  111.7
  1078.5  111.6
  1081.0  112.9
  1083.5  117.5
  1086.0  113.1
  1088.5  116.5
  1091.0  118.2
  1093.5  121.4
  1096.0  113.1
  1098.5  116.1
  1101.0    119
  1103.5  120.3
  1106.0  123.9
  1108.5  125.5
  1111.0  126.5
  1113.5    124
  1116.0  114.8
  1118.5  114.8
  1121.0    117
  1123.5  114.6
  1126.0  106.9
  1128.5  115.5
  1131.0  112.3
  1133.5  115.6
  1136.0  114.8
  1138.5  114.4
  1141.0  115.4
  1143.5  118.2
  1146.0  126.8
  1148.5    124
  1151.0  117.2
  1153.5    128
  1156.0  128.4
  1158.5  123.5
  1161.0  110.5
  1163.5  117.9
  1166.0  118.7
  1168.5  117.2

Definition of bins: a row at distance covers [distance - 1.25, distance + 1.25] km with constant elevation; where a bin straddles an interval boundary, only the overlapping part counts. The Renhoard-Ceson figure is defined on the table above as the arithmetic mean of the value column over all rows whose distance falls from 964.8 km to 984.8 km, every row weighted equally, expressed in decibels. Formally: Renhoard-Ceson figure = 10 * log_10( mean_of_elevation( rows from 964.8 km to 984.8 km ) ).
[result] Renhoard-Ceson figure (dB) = 19.6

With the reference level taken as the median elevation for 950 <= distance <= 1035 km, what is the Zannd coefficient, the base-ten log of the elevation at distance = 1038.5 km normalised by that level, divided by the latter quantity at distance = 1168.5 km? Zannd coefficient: 1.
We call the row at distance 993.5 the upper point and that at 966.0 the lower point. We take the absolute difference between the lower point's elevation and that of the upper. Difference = 22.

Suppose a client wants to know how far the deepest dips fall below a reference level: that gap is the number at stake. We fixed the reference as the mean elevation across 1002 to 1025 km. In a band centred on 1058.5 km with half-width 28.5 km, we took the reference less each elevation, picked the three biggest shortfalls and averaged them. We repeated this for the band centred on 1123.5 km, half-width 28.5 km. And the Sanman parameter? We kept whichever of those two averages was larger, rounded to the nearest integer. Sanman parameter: 6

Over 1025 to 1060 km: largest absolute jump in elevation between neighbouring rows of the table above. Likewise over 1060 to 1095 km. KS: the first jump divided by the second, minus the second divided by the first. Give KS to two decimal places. -0.41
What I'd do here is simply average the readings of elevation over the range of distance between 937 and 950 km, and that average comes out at 95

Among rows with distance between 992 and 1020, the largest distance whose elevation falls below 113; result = 1018.5 km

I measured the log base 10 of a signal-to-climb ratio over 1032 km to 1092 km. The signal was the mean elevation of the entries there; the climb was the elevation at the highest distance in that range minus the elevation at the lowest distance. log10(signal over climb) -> 1.6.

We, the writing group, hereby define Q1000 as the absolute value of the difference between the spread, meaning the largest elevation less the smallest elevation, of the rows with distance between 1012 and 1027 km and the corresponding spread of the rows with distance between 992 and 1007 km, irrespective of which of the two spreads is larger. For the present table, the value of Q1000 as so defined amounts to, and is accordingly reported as 13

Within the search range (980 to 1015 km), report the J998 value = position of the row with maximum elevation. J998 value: 1001.0 km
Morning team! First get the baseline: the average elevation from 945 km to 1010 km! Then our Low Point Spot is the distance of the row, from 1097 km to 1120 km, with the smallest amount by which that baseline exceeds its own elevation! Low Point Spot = 1111.0 km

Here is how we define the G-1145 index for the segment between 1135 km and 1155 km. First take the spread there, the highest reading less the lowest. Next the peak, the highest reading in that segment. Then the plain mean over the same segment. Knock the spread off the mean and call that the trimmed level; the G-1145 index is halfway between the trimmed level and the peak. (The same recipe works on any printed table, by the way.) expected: 117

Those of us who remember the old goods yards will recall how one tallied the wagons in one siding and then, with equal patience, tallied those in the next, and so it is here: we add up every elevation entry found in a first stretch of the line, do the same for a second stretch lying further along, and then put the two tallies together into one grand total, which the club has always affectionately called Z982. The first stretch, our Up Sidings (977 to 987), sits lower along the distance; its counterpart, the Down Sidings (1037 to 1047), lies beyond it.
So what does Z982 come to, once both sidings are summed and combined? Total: 882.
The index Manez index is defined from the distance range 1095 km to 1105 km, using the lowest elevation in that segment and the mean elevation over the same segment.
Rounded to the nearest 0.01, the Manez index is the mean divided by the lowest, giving 1.04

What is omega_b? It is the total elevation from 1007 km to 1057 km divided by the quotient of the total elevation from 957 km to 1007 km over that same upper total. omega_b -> 2632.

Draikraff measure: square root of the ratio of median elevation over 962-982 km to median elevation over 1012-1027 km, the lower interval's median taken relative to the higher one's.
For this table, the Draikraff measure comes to 0.893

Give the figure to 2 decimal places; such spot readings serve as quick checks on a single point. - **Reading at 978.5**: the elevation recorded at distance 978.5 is 88.69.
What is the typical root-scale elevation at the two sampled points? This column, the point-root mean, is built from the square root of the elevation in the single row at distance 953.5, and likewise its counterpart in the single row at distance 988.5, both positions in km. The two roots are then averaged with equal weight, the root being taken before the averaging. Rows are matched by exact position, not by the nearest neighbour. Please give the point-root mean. 10.2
